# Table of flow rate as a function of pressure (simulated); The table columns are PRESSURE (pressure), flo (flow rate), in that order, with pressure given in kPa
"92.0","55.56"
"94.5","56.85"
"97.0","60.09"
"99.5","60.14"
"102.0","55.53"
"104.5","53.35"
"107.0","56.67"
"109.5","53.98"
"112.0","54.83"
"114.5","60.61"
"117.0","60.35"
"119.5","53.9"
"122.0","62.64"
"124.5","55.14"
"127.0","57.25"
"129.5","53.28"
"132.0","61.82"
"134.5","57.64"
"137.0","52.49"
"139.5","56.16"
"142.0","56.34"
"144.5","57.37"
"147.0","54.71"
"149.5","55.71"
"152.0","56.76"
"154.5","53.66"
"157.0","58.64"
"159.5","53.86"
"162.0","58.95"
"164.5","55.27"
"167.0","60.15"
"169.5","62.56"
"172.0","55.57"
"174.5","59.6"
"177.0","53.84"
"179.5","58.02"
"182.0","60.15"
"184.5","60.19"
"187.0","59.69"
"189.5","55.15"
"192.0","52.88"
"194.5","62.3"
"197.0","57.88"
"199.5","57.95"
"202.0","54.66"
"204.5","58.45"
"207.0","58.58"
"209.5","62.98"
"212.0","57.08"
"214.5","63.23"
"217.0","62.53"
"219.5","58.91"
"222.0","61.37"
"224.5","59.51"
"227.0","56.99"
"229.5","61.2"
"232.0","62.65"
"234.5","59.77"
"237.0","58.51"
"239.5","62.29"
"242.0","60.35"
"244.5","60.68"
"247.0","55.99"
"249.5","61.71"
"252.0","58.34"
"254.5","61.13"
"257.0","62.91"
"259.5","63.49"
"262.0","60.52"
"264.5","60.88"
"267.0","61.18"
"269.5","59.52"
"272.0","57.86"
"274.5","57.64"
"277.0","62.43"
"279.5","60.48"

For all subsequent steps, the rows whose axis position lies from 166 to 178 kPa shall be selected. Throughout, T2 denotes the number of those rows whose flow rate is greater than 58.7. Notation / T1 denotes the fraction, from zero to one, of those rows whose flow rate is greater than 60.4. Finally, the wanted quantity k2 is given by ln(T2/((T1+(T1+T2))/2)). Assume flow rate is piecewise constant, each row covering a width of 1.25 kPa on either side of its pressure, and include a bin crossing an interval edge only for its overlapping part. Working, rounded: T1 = 0.20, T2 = 3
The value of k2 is 0.57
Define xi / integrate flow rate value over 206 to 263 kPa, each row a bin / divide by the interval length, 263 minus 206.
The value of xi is 60.5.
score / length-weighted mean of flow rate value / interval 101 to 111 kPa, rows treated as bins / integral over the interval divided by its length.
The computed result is 54.9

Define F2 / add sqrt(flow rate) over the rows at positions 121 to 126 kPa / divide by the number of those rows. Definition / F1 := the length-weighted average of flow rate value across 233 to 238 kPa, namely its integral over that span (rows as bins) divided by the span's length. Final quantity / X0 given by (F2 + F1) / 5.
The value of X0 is 13.4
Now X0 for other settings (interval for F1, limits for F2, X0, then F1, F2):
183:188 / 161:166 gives 13.5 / 60.0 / 7.56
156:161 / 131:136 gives 12.8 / 56.3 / 7.73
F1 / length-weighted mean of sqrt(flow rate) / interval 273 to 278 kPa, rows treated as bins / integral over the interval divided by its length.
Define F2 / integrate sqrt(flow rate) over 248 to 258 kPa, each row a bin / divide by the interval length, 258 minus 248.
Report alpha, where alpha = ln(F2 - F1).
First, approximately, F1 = 7.73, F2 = 7.80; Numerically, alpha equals -2.7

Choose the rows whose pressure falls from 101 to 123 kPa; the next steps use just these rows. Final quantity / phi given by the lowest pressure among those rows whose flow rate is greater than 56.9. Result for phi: 114.5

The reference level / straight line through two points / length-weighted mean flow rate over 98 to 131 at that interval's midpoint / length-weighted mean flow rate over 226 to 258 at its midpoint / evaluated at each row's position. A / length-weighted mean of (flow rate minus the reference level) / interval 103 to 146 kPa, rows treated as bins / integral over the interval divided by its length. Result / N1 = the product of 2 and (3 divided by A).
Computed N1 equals -15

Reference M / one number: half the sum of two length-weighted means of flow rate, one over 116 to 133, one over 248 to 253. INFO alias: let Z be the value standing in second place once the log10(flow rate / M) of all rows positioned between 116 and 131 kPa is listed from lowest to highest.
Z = -0.038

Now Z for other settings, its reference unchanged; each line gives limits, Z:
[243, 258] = -0.003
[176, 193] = -0.038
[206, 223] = -0.002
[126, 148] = -0.043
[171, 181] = -0.024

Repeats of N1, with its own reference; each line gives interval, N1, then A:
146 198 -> -7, -0.9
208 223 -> 4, 1.5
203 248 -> 20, 0.3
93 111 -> 42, 0.1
